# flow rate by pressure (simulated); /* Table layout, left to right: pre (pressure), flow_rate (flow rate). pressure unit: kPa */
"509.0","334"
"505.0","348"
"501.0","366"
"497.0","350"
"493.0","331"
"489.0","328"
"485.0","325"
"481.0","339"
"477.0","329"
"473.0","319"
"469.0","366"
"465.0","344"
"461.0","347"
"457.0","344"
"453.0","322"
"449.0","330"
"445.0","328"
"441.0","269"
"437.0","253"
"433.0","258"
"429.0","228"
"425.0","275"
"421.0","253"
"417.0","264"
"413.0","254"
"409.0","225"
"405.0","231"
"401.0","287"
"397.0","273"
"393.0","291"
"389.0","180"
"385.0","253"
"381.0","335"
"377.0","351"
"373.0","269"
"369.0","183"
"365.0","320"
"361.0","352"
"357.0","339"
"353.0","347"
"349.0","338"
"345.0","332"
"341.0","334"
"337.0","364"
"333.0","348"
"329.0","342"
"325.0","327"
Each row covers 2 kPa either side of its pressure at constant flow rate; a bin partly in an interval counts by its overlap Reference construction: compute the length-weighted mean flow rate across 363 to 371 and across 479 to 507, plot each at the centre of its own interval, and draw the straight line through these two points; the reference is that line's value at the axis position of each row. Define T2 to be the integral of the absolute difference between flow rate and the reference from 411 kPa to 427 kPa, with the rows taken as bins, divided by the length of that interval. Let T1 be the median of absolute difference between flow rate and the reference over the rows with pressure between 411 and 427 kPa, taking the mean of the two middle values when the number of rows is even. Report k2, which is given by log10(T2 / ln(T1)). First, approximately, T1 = 26.6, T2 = 27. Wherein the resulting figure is 0.91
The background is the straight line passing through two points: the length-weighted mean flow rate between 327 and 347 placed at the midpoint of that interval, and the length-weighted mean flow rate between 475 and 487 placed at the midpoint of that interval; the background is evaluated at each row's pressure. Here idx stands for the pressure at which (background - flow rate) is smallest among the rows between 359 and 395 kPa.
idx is 377.0 kPa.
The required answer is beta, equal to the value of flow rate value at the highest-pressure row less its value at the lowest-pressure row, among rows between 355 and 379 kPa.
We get 12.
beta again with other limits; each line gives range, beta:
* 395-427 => 2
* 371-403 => 18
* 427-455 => 94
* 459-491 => -19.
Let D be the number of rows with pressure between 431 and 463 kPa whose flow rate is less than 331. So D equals 6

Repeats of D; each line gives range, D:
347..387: 4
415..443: 7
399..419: 5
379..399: 4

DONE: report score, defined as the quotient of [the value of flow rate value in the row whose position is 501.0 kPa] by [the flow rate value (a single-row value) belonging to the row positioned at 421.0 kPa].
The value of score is 1.45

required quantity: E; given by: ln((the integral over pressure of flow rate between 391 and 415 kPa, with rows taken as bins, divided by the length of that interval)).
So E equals 5.56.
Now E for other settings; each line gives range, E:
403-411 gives 5.43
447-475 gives 5.83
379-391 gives 5.55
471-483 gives 5.80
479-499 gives 5.81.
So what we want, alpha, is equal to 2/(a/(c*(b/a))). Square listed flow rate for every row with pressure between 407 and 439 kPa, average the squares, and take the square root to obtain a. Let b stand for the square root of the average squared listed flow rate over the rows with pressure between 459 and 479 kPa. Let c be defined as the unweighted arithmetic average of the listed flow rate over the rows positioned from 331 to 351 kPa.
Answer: 3.7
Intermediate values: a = 252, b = 341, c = 343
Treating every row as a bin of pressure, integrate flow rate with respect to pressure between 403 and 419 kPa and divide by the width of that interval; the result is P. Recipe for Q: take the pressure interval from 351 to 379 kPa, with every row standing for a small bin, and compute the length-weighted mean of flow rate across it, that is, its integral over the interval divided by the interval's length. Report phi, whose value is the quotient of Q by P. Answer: 1.3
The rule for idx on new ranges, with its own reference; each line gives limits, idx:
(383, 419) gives 393.0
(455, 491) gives 469.0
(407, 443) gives 425.0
